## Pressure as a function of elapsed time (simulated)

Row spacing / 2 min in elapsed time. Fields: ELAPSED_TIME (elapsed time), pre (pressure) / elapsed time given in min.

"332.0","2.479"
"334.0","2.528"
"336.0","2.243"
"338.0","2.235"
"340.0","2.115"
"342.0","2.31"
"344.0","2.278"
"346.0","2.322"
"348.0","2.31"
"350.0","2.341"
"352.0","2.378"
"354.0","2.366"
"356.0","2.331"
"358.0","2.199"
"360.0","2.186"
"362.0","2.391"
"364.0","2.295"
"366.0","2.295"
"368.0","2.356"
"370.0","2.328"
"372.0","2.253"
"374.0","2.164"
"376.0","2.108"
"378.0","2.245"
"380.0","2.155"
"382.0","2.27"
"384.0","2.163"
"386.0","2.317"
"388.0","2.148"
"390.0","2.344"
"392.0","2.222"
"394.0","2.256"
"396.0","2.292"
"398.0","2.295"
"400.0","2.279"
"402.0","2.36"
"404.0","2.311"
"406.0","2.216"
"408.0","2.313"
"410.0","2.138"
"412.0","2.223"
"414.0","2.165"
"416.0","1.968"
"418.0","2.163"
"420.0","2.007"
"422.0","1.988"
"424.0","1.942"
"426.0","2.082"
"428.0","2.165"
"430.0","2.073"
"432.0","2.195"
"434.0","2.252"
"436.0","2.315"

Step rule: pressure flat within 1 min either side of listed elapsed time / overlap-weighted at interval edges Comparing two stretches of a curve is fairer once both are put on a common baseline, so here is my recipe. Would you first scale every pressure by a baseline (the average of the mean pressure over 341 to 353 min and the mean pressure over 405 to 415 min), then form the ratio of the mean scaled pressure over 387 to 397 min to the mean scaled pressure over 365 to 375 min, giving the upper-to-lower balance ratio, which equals 0.988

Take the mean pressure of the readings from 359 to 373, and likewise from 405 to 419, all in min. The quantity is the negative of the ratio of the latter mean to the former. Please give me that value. -0.94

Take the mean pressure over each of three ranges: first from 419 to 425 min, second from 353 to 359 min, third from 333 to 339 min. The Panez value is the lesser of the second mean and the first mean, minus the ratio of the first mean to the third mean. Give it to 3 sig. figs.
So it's 1.13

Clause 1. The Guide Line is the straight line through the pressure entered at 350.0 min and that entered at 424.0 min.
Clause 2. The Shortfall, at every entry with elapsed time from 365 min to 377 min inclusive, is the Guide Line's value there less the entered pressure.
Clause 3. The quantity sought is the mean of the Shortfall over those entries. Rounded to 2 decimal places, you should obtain -0.02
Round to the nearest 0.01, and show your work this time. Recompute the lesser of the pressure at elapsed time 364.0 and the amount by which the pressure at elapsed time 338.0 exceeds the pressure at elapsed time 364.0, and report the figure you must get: -0.06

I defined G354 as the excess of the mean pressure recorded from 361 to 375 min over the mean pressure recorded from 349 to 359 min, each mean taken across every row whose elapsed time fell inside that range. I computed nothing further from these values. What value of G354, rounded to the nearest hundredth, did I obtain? -0.03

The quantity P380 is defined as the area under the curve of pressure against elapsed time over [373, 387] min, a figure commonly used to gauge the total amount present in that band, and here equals 30.8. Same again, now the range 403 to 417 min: 30.7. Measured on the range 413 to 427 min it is 28.6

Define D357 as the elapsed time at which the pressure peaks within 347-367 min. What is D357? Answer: 362.0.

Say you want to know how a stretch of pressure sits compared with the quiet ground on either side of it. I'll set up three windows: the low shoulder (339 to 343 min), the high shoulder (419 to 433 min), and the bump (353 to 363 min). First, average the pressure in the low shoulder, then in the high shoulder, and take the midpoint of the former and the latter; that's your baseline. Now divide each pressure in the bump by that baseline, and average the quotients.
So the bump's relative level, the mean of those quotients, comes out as 1.073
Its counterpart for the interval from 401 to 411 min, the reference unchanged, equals 1.060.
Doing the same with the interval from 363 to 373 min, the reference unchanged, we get 1.078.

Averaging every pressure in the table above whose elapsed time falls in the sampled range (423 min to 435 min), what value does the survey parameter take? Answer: 2.12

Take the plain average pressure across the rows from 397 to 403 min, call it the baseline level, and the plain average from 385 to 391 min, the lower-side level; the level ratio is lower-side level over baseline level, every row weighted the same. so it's 0.98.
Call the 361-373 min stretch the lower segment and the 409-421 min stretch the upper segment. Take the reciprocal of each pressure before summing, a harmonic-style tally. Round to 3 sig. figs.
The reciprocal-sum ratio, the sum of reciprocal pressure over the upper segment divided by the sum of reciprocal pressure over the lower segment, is 1.10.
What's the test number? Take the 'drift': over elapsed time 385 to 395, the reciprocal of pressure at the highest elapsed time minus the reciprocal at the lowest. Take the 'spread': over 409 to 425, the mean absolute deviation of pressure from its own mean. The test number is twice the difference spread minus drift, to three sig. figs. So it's 0.173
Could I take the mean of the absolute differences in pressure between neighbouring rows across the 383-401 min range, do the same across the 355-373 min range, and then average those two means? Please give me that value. 0.084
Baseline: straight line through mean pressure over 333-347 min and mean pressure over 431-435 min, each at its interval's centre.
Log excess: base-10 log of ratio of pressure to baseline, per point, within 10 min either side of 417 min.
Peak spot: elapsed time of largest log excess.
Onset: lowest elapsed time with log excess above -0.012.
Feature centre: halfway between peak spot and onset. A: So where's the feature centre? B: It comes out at 408 min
